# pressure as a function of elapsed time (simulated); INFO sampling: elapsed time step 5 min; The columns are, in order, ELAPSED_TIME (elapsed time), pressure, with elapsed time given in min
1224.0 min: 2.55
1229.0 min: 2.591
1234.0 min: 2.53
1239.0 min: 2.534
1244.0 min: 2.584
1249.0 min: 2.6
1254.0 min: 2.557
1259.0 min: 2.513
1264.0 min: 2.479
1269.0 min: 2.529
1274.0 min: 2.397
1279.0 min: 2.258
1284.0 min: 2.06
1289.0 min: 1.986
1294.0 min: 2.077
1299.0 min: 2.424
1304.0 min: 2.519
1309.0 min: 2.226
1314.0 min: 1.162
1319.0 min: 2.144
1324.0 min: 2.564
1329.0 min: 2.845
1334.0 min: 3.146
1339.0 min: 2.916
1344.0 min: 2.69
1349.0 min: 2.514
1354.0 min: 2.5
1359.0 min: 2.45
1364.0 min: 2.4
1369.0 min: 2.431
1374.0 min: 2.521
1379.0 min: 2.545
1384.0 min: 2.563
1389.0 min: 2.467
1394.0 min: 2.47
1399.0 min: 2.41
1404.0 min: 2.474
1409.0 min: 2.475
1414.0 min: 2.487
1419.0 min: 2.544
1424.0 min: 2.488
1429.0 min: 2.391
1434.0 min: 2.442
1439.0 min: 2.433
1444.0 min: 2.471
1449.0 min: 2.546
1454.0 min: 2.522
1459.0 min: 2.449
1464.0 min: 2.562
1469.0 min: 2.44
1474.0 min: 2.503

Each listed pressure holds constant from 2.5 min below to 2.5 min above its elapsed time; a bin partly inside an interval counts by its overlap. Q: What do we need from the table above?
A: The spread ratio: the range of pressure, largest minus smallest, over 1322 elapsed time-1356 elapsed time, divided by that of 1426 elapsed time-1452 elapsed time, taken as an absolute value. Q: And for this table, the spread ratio 4.2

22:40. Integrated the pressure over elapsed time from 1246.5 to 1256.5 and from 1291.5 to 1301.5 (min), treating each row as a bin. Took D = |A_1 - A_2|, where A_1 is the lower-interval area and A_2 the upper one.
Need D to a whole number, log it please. 3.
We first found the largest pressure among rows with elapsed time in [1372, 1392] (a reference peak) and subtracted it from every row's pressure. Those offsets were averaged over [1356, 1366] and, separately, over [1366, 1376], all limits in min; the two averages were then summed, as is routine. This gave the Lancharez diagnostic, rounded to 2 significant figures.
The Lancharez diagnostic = -0.23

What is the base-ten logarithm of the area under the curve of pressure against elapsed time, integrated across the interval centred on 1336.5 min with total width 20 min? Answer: 1.763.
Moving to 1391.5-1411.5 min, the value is 1.691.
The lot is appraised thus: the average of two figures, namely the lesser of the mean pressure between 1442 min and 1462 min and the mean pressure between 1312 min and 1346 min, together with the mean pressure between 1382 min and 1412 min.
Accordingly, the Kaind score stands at 2.49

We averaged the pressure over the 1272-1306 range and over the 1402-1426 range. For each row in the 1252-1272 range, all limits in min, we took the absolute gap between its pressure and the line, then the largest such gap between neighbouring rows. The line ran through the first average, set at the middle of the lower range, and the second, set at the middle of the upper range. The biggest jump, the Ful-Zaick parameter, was 0.05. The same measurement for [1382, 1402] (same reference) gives 0.11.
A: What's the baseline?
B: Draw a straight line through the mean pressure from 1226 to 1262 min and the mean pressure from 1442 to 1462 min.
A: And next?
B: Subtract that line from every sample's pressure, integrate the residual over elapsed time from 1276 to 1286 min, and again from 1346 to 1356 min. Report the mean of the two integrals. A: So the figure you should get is -2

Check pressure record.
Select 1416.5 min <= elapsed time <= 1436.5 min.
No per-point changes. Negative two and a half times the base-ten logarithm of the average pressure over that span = -0.98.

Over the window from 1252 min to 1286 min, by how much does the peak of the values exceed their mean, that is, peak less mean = 0.16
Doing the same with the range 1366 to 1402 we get 0.08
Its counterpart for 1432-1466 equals 0.07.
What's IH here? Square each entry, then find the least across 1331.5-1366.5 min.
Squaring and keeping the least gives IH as 5.8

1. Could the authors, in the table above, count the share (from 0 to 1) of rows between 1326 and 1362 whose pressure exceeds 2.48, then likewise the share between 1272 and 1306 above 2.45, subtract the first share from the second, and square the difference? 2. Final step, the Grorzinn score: 0.51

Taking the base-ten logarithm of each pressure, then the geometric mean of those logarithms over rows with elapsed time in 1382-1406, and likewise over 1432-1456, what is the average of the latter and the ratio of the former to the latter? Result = 0.70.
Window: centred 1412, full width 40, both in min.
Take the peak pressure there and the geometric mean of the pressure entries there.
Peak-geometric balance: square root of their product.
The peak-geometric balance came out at 2.51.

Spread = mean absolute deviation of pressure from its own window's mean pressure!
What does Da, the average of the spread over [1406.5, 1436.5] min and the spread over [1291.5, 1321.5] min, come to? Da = 0.18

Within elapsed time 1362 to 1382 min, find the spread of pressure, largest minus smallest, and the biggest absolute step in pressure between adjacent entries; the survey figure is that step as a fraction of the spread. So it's 0.62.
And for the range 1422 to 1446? 1.00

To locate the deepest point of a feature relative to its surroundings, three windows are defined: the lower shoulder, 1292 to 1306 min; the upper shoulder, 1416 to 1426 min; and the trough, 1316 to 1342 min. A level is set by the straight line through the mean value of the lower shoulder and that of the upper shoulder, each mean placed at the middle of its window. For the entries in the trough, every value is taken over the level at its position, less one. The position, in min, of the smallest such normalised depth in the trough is 1319.0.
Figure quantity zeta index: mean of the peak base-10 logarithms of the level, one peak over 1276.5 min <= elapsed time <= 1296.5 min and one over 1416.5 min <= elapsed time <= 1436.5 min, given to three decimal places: 0.380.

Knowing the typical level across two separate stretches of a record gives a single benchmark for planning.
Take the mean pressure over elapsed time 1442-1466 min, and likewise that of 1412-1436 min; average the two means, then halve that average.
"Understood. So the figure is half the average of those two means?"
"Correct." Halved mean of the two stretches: 1.25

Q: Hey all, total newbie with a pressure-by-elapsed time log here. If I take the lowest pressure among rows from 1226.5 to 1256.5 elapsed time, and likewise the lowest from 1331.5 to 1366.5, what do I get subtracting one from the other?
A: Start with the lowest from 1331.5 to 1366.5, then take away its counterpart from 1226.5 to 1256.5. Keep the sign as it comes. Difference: -0.1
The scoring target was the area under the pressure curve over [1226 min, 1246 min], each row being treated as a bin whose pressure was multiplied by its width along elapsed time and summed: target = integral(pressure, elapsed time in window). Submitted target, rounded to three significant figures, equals 51.2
